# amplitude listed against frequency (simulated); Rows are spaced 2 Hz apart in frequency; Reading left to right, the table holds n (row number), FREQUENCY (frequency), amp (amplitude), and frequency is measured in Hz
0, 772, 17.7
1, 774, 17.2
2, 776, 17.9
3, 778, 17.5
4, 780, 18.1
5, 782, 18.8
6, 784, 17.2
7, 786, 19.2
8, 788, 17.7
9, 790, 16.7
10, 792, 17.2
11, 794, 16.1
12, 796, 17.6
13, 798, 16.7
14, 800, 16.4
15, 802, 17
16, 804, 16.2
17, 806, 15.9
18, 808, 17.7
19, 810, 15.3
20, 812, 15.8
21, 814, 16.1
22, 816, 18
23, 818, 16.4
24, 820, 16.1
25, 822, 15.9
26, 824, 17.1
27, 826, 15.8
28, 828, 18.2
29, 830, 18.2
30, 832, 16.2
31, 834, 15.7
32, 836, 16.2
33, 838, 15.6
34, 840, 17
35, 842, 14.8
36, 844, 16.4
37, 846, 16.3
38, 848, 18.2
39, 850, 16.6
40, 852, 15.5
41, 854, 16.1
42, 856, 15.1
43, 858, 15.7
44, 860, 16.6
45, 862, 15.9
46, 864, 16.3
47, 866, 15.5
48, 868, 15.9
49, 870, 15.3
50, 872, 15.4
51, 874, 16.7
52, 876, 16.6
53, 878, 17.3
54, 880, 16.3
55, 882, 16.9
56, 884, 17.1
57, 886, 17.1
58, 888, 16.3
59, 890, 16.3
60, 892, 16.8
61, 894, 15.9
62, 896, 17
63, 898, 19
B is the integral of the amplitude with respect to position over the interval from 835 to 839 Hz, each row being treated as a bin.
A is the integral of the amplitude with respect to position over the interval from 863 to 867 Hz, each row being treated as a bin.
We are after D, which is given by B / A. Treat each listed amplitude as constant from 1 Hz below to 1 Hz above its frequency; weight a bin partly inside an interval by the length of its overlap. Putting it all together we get 1.00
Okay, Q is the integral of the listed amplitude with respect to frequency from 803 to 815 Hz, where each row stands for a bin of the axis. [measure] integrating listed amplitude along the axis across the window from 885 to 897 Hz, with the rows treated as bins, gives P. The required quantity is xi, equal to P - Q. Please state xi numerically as 5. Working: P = 199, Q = 194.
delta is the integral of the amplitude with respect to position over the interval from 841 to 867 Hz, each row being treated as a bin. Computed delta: 418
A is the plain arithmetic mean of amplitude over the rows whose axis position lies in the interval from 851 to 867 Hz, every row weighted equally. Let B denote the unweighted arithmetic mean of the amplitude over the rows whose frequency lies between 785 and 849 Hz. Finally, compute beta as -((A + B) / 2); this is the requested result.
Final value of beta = -16.3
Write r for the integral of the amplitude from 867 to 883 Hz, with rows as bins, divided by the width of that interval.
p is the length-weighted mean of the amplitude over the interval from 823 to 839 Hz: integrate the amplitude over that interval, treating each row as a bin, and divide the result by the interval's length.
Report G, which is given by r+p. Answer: 32.9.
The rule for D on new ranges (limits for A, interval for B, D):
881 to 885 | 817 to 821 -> 0.96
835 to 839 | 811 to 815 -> 1.00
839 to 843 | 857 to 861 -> 1.02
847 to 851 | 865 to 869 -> 0.90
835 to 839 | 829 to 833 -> 1.08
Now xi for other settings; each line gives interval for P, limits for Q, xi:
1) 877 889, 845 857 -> 6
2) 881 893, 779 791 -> -14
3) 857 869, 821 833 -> -11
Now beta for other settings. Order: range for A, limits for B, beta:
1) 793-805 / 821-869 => -16.5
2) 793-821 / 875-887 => -16.7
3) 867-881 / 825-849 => -16.4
